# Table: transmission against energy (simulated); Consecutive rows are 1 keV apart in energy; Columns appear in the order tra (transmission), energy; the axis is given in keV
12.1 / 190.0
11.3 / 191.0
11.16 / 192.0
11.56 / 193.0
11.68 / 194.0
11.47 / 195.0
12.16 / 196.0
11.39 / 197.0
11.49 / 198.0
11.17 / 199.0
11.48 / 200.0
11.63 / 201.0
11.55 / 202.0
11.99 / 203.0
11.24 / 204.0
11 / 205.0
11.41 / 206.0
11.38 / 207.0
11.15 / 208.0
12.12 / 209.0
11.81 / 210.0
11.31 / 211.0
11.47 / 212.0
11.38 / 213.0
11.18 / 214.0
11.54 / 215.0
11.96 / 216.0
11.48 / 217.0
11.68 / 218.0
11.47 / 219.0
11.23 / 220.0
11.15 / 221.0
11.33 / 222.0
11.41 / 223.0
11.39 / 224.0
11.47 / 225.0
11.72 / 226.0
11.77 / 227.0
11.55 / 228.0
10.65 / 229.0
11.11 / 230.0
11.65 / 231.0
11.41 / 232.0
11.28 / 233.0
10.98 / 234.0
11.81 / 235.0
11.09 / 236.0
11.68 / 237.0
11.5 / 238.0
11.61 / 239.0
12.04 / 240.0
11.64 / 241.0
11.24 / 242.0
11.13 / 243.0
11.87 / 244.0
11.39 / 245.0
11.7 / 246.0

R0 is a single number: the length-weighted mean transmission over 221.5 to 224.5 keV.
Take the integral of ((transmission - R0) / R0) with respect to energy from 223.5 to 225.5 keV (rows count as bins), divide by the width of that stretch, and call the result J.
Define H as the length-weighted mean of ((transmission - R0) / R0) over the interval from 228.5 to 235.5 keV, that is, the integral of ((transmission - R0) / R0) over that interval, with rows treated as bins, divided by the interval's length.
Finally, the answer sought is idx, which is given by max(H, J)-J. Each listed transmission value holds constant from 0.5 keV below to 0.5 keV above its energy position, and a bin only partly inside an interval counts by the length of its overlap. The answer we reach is 0.0000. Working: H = -0.009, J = 0.005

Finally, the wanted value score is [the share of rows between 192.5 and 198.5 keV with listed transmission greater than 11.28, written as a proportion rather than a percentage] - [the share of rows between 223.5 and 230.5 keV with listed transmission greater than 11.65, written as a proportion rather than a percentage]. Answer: 0.71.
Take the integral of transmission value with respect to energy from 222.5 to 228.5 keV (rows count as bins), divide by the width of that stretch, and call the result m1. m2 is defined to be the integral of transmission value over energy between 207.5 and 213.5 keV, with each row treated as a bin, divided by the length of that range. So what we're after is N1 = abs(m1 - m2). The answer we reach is 0.01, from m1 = 11.6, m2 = 11.5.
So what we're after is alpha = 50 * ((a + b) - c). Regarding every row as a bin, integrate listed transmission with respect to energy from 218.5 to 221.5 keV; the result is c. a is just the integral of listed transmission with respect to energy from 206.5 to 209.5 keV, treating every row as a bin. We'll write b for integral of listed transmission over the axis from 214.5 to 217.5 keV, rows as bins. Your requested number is 1789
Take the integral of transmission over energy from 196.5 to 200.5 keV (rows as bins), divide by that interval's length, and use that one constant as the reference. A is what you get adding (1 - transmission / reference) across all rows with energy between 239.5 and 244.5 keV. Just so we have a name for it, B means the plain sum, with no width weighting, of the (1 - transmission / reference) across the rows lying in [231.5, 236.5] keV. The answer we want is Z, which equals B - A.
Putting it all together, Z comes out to 0.119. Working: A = -0.09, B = 0.03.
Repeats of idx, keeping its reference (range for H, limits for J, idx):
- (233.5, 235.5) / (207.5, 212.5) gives 0.0000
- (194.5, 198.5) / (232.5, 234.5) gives 0.0437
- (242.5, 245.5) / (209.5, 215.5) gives 0.0013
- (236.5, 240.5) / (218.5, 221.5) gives 0.0373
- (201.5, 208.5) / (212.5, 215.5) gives 0.0019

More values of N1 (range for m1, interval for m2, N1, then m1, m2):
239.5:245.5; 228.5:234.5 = 0.37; 11.6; 11.2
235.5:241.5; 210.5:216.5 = 0.12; 11.6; 11.5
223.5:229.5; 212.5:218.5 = 0.11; 11.4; 11.5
